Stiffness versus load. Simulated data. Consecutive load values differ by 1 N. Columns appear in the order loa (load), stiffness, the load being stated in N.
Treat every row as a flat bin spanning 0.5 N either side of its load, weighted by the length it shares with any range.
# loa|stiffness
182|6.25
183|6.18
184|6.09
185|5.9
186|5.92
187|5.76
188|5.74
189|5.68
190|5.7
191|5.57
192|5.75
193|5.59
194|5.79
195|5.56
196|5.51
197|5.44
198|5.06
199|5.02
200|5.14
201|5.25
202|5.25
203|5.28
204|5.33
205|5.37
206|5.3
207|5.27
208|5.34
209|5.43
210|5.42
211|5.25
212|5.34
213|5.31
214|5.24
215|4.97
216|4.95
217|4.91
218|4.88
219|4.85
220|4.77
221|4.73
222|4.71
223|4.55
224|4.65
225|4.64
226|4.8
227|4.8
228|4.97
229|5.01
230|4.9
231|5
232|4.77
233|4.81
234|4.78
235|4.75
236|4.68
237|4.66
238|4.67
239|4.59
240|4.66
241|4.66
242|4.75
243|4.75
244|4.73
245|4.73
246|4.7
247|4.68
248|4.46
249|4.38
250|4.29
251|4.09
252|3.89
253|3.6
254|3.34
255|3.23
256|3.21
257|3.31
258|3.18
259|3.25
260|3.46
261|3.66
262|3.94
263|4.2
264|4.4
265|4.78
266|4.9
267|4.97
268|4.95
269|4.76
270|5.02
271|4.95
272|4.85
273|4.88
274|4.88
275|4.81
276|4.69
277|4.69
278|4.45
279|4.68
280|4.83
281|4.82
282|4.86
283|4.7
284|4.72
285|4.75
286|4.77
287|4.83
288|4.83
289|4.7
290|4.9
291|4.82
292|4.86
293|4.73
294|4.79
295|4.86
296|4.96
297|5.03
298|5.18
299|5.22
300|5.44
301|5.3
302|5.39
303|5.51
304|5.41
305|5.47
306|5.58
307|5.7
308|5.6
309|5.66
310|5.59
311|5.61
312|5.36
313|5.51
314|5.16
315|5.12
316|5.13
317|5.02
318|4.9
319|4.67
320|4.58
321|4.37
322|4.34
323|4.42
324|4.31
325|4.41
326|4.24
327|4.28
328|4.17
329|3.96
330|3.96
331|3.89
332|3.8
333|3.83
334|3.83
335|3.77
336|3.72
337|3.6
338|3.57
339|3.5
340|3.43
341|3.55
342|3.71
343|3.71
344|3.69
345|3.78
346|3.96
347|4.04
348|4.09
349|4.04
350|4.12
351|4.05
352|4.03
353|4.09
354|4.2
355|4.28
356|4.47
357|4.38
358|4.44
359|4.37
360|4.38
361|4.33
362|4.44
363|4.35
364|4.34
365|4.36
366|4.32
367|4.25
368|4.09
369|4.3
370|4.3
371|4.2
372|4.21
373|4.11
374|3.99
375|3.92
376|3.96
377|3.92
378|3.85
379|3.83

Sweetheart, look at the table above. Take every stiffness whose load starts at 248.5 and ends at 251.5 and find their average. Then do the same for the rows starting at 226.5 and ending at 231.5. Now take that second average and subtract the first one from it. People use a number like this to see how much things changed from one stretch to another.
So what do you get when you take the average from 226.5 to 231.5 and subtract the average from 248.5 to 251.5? 0.68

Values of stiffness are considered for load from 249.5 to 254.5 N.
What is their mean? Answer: 3.84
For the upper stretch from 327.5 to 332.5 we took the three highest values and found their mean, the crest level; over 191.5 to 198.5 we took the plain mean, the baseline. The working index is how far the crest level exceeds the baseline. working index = -1.5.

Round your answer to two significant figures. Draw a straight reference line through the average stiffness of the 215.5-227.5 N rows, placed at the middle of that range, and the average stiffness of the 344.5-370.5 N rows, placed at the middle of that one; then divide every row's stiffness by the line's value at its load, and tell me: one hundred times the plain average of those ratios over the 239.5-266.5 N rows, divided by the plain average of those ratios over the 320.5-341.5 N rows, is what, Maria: 97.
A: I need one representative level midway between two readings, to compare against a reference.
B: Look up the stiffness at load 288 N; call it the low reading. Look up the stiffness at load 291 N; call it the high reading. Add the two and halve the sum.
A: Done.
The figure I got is 4.8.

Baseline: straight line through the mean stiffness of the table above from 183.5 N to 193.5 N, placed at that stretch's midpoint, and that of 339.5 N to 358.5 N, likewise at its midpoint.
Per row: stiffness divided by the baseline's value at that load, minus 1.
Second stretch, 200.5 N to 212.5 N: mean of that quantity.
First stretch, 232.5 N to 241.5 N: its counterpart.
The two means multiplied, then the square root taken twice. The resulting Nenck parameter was 0.26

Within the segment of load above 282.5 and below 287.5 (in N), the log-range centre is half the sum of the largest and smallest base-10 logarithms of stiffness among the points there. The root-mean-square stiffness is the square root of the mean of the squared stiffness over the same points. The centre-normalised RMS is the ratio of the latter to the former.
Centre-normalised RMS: 7.01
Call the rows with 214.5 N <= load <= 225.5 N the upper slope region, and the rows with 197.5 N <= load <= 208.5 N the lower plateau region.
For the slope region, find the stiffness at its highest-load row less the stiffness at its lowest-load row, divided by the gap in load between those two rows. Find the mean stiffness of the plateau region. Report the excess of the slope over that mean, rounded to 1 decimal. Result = -5.3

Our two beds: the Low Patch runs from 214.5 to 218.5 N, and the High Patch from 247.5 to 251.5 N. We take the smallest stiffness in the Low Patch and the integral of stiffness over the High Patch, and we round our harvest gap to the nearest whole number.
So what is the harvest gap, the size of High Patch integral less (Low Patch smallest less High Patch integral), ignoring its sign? 30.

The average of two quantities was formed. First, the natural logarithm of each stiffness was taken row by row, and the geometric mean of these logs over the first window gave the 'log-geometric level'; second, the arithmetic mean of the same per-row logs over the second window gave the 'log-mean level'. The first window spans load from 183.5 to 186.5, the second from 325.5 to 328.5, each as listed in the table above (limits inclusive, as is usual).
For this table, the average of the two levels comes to 1.61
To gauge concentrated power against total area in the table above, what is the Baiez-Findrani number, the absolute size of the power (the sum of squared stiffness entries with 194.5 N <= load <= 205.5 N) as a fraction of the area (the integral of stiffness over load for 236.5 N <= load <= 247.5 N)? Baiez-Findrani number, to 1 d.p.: 6.0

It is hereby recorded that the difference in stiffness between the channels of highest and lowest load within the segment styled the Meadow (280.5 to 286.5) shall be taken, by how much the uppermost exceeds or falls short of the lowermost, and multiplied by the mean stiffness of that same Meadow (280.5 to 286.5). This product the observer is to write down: 0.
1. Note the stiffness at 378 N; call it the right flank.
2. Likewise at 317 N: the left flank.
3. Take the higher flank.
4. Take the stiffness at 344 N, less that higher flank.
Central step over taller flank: -1.3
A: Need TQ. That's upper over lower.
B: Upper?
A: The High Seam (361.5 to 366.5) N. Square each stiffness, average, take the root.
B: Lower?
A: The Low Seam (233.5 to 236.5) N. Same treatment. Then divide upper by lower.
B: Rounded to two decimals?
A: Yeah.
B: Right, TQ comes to 0.92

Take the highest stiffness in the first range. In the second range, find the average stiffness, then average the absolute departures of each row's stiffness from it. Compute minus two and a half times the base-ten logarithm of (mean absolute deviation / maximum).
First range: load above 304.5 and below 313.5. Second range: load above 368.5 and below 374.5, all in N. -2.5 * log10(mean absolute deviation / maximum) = 4.50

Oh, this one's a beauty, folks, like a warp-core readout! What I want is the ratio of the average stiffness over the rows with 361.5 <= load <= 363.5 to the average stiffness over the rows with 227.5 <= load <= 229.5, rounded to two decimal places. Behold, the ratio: 0.88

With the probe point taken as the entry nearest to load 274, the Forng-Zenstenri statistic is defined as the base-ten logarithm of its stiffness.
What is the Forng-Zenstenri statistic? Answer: 0.688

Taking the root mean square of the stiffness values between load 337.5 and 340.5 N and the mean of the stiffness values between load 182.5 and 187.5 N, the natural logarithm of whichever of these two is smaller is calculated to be 1.25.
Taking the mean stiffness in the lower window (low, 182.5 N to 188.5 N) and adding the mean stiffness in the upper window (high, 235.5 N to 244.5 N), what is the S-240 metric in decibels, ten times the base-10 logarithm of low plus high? 10.26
